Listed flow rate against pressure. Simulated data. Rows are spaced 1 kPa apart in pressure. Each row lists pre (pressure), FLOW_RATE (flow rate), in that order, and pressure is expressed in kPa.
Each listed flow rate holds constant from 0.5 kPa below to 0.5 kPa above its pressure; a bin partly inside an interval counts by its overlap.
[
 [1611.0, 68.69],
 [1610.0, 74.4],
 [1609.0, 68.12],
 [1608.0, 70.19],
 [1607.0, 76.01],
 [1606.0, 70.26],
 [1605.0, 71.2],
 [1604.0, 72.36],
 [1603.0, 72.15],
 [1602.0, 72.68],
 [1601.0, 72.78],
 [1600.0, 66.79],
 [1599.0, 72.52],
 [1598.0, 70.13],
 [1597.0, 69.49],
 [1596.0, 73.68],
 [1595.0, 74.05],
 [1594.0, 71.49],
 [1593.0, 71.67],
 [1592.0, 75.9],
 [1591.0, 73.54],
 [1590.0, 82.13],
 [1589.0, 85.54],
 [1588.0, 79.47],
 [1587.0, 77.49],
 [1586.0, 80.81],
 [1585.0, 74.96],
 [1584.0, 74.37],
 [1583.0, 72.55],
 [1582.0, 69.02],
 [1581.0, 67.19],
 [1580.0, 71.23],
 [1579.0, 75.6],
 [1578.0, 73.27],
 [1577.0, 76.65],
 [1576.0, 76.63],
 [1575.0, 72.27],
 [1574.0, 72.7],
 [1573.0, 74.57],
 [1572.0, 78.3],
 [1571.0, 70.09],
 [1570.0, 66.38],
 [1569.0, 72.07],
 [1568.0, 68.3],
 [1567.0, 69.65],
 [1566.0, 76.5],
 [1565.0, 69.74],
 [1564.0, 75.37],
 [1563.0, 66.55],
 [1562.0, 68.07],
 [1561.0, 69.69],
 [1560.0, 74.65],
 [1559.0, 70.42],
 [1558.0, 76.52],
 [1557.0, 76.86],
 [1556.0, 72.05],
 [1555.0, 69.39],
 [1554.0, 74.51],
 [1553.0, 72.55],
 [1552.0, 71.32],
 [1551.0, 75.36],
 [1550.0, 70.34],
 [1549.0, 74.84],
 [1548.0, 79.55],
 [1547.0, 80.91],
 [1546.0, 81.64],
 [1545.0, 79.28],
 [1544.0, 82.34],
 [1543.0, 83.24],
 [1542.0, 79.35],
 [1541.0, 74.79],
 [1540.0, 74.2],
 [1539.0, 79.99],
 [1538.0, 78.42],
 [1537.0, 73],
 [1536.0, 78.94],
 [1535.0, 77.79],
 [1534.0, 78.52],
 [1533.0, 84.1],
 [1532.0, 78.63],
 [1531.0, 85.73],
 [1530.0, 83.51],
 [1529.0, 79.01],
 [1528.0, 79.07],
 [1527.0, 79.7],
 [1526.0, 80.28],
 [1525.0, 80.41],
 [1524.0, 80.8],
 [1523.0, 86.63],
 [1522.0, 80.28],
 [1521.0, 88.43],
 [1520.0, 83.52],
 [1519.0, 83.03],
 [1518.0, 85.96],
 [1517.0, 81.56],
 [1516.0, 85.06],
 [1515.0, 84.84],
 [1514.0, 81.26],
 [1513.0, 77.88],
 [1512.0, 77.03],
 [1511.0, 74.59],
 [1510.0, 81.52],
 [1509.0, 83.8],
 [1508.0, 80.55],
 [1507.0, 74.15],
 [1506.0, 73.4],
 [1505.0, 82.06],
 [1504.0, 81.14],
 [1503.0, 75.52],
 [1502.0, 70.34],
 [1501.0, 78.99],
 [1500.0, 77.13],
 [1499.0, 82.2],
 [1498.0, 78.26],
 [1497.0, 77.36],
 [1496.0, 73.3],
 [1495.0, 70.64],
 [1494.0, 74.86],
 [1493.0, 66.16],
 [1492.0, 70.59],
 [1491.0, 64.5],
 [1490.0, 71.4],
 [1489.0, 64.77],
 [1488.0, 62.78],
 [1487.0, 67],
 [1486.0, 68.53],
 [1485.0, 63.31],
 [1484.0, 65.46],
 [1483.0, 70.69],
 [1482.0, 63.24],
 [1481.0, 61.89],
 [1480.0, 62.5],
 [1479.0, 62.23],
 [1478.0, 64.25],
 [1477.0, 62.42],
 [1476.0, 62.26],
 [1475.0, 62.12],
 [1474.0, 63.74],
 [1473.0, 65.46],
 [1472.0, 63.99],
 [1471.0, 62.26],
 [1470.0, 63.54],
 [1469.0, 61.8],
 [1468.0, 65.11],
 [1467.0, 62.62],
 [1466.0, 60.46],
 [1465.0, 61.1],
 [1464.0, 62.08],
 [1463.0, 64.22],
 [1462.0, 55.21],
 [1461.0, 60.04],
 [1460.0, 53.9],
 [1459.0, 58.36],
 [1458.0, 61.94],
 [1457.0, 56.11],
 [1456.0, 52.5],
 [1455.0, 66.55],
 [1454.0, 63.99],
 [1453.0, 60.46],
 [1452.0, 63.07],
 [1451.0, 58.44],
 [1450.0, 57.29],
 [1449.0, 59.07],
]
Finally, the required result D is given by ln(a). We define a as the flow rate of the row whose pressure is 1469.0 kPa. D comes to 4.12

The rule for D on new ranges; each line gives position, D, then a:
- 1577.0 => 4.34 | 76.65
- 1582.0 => 4.23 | 69.02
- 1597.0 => 4.24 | 69.49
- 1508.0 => 4.39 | 80.55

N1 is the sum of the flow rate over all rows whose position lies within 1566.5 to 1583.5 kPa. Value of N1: 1226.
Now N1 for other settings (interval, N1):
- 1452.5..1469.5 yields 1026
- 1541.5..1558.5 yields 1300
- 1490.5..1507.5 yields 1271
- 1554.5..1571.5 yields 1212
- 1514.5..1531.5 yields 1408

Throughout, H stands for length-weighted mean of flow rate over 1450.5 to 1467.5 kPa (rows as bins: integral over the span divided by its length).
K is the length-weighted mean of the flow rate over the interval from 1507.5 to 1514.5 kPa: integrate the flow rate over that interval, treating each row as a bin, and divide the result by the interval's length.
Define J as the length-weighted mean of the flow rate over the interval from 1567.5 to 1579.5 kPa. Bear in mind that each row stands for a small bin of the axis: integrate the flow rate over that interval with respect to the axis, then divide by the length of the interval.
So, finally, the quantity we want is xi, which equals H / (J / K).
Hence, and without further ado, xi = 65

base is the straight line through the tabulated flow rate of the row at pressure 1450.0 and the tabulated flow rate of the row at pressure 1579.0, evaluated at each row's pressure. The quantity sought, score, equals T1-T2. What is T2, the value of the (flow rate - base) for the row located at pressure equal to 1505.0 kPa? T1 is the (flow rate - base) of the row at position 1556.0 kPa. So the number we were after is -17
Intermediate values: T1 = 0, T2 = 17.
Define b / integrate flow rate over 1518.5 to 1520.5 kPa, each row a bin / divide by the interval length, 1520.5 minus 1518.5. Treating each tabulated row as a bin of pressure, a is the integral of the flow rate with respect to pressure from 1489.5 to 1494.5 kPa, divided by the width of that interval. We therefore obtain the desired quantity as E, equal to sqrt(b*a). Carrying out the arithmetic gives 76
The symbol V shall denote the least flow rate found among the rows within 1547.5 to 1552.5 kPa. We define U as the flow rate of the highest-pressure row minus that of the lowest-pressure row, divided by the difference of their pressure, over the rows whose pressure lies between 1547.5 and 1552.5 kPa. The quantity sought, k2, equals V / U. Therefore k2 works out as -34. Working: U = -2.06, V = 70.34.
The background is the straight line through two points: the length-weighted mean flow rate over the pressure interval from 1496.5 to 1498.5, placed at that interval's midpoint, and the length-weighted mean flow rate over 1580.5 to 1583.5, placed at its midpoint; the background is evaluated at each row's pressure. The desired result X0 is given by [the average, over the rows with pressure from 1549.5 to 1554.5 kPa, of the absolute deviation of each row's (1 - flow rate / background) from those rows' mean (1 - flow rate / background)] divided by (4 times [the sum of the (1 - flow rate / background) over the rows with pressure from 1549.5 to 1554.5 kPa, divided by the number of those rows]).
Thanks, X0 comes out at -1.39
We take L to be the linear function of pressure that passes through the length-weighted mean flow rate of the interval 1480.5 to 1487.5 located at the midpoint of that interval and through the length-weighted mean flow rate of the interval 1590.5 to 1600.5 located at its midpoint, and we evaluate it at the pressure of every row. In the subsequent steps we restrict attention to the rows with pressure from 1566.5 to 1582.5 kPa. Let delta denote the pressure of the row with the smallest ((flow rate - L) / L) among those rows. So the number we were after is 1570.0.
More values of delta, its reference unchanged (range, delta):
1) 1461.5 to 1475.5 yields 1462.0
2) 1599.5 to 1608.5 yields 1600.0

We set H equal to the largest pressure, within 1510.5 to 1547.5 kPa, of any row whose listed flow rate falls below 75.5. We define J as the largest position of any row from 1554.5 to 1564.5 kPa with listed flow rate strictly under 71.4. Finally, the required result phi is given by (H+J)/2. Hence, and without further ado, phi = 1552.0 kPa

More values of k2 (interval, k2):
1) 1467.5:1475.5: -145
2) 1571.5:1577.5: -219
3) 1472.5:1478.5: -257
